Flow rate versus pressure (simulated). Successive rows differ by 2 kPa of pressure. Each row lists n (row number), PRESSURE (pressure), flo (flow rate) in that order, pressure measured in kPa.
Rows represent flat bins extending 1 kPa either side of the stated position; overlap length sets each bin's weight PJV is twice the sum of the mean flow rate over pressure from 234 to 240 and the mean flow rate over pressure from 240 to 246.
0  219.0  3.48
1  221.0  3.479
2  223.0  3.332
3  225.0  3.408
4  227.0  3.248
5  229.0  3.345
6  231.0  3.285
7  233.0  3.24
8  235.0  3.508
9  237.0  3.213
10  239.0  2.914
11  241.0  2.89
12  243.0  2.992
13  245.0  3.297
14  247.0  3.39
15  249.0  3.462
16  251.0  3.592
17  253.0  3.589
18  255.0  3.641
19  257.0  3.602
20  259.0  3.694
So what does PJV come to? 12.5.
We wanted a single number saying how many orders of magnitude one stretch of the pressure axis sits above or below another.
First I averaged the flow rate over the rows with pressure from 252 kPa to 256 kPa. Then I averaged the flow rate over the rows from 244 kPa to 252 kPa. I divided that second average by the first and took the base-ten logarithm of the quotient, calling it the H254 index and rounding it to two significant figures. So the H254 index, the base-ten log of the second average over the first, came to -0.022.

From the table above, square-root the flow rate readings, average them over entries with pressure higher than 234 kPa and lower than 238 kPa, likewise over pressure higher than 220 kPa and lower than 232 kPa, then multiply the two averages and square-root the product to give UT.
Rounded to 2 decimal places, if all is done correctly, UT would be 1.83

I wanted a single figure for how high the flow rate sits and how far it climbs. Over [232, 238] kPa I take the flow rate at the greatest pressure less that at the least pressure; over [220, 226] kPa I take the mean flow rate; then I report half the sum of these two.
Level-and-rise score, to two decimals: 1.69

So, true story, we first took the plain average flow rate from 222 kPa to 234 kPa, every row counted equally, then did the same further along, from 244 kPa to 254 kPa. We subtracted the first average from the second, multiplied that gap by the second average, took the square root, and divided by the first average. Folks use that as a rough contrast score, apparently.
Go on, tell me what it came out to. 0.22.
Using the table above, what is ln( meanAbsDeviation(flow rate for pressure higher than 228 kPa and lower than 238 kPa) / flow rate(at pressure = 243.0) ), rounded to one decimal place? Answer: -3.5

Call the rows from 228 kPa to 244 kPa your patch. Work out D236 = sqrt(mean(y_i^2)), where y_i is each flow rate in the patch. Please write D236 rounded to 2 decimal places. 3.18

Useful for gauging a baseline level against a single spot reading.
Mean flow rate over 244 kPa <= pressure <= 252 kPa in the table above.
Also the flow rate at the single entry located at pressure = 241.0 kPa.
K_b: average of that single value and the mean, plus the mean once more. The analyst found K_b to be 6.6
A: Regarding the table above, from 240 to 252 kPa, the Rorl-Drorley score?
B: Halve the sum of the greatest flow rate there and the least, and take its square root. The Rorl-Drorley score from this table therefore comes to 1.80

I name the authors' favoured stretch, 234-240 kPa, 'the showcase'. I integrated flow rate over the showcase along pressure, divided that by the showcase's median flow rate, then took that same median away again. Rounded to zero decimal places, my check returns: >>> 3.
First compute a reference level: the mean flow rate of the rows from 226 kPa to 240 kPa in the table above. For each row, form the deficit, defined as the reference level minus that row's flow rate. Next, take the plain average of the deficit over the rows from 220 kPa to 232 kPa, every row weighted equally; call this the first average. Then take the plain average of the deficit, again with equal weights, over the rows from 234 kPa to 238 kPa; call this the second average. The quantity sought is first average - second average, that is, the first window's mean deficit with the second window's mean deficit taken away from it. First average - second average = 0.0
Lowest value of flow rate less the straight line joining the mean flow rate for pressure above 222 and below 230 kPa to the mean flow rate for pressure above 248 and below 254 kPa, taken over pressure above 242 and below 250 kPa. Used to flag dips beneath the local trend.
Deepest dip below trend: -0.49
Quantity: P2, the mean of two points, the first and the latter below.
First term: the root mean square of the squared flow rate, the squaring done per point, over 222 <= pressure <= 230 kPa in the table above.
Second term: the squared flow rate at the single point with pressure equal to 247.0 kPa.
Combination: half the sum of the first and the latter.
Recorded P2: 11.3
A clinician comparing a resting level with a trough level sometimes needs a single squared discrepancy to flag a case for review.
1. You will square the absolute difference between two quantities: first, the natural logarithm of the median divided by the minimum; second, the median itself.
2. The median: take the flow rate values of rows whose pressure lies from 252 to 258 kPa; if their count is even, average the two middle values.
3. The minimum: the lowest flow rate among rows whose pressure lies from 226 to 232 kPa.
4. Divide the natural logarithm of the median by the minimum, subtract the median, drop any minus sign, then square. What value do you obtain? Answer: 10.3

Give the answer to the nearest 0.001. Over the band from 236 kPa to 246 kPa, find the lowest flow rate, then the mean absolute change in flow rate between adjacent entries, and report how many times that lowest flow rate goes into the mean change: 0.063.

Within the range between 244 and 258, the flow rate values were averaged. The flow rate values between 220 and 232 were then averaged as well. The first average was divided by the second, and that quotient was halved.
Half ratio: 0.524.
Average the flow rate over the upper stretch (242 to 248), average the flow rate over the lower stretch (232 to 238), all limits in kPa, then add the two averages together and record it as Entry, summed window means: 6.5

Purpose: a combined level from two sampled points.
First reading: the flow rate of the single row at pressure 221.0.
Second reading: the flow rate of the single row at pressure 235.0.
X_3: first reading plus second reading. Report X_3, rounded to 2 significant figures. 7.0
